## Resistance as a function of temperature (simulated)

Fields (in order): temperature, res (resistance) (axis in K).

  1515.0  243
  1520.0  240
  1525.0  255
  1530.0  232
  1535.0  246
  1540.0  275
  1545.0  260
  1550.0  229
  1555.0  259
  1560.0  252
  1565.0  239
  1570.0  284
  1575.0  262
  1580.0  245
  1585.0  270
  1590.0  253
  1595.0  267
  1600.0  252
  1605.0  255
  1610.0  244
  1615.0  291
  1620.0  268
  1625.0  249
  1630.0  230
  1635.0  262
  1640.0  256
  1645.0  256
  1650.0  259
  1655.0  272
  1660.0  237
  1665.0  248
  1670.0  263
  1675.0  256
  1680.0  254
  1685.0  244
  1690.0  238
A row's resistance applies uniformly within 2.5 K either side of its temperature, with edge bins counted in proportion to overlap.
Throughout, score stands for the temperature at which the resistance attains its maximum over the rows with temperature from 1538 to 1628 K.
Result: 1615.0 K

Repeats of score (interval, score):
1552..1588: 1570.0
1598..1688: 1615.0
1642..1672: 1655.0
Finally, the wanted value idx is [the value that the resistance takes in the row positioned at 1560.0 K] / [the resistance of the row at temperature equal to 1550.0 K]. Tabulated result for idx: 1.10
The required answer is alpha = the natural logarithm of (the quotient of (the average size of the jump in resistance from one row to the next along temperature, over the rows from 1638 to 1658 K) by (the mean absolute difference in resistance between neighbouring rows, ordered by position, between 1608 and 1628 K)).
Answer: -1.7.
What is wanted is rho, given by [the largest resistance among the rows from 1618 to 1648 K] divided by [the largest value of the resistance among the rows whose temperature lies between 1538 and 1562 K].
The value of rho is 0.97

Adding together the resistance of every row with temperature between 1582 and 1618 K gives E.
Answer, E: 1832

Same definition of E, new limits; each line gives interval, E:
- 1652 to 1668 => 757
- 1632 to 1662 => 1542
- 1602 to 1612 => 499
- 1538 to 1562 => 1275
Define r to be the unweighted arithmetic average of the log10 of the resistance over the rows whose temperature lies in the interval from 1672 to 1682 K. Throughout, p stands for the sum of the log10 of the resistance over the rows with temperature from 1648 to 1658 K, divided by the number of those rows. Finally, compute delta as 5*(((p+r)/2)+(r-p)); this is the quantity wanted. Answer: 12.0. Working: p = 2.42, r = 2.41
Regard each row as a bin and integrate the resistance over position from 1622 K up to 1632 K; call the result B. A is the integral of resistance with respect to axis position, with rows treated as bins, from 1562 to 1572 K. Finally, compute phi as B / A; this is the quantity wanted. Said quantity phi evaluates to 0.93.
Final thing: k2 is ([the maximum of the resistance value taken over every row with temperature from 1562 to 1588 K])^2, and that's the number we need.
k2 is 80656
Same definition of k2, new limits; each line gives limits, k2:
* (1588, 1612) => 71289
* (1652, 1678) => 73984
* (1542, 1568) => 67600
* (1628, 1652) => 68644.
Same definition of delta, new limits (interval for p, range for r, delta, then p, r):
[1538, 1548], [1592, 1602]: 12.0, 2.43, 2.41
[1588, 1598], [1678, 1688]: 11.9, 2.41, 2.40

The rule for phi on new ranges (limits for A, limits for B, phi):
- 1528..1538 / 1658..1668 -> 1.01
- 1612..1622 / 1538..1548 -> 0.95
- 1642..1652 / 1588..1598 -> 1.01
